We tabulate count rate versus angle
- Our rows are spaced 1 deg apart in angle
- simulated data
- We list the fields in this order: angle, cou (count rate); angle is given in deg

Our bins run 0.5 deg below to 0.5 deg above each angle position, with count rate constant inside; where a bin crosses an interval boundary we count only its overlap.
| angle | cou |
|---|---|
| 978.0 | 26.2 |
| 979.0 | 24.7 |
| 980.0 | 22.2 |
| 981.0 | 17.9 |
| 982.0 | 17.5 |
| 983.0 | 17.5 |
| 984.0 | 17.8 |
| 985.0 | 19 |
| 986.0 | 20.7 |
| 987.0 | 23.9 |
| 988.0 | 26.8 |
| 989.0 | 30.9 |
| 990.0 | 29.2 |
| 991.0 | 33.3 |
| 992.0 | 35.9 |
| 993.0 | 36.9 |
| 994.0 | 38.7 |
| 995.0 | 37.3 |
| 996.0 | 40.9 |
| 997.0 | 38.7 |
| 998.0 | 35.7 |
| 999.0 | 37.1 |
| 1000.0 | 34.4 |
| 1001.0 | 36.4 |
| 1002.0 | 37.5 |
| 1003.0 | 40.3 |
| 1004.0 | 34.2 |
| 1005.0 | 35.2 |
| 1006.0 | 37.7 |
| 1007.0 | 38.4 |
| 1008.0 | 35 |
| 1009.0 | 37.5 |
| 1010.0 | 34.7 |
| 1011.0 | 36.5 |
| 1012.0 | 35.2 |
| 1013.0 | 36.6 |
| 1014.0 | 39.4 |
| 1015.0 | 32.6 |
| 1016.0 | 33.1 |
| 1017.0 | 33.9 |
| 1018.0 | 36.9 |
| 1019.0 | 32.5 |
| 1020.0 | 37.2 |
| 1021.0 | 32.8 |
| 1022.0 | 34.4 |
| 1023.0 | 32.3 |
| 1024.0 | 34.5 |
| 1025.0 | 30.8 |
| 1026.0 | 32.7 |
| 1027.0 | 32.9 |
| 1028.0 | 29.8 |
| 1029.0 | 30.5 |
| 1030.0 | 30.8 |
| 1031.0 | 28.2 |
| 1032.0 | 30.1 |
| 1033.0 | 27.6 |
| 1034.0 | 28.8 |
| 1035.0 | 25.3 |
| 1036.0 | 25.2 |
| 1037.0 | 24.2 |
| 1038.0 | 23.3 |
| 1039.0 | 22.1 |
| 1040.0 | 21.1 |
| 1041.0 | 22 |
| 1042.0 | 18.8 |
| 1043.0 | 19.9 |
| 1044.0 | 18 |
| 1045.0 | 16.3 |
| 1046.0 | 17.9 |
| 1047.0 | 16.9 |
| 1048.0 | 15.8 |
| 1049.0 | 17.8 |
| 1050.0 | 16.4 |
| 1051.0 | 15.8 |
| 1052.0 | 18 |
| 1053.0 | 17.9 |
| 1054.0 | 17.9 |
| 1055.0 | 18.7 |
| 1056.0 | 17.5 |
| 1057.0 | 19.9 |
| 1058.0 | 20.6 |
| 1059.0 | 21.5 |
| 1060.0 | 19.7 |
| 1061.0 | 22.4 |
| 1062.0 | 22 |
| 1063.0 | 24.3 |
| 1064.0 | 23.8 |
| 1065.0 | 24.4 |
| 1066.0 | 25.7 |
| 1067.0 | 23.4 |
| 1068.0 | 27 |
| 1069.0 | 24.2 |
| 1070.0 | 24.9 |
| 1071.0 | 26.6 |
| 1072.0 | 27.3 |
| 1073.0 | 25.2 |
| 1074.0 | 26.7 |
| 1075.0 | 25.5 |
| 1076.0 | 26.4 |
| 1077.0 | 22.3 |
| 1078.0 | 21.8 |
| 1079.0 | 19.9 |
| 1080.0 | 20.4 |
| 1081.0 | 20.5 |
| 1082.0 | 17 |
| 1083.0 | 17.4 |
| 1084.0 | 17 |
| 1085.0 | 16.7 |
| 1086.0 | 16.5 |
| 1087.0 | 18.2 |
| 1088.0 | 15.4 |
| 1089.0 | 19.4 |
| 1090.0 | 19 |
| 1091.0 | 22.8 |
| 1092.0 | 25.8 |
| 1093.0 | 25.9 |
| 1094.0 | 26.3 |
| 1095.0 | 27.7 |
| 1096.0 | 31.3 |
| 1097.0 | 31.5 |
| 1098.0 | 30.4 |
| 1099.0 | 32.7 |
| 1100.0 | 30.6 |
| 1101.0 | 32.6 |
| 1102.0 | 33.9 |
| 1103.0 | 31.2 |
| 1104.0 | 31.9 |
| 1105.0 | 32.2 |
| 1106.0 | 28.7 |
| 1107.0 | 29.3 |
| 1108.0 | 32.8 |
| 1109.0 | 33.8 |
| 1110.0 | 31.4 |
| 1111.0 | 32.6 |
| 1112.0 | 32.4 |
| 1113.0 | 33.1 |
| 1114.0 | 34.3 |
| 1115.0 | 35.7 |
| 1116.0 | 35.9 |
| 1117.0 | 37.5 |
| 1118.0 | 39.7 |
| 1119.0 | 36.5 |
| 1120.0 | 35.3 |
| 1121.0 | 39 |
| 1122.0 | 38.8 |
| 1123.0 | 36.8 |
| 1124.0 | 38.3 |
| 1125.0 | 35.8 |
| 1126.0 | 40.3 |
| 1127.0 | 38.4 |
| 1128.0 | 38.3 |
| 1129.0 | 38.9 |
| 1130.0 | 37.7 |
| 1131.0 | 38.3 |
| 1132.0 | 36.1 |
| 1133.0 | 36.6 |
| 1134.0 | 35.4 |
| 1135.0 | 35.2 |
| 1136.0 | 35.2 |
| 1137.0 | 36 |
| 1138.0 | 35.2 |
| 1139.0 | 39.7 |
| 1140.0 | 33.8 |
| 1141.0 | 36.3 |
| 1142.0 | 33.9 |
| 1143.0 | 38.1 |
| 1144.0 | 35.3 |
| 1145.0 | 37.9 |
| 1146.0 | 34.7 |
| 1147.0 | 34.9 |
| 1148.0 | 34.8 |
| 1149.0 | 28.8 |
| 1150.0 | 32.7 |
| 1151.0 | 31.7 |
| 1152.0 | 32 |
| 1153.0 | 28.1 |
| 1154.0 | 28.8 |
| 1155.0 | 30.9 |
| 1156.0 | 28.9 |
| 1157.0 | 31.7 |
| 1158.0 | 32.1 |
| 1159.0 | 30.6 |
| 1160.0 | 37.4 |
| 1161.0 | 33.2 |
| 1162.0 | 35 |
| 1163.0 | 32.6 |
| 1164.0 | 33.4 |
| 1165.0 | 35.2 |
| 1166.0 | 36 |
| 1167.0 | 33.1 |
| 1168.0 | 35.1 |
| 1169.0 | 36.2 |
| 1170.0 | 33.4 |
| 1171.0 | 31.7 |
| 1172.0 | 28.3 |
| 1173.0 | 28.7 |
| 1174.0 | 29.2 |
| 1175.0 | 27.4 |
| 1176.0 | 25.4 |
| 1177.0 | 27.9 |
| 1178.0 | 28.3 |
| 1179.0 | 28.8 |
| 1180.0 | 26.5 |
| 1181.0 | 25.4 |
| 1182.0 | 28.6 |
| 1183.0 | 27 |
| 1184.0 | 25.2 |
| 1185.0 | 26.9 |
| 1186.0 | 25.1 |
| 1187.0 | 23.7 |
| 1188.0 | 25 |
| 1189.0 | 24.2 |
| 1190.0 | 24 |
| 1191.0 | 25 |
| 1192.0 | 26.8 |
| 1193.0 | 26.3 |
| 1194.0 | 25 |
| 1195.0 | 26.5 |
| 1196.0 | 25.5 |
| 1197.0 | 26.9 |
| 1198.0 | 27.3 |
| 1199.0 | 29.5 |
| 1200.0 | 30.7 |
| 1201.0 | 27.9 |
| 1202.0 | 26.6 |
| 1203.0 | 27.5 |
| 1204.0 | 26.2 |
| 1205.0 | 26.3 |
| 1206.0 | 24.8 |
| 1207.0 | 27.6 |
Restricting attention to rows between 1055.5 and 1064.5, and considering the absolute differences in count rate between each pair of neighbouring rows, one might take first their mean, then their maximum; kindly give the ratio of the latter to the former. 1.85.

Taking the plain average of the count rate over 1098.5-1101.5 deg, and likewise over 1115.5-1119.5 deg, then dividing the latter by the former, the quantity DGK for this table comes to 1.2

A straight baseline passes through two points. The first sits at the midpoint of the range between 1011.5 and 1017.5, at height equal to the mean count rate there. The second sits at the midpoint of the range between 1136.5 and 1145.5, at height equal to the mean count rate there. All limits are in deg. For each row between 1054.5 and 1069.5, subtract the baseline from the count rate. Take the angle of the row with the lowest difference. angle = 1056.0 deg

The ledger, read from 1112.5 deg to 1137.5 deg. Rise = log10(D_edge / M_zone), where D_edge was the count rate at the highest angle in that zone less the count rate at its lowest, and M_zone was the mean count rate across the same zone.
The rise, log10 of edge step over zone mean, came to -1.1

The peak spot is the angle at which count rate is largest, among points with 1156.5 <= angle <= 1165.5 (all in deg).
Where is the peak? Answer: 1160.0 deg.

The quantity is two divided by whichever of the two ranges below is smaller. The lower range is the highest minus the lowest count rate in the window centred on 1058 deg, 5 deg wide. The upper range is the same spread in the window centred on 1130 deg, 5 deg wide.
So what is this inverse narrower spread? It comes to 0.71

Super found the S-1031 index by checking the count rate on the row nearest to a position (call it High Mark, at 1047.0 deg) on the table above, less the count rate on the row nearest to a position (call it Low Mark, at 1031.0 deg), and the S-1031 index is -11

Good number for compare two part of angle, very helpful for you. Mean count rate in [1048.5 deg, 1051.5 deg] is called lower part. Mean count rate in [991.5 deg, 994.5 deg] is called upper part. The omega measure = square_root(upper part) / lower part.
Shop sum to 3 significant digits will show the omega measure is 0.366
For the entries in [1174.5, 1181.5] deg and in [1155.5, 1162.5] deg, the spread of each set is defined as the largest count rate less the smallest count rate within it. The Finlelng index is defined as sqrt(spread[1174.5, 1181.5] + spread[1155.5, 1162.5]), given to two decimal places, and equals 3.45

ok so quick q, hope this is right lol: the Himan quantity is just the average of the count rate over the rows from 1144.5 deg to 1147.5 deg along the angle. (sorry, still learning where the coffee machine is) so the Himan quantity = 35.8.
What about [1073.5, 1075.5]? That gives 26.1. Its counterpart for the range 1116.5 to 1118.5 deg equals 38.6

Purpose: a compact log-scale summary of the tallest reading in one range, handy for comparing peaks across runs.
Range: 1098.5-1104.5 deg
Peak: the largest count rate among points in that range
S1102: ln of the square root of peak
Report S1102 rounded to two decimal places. 1.76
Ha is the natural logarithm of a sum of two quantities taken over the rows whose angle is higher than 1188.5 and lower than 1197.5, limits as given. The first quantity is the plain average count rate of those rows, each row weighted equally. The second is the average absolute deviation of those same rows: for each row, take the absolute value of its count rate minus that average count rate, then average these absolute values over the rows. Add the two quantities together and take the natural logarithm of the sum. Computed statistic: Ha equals 3.28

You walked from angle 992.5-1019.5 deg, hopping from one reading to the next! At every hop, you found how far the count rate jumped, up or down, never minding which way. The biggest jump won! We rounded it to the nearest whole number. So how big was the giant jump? 7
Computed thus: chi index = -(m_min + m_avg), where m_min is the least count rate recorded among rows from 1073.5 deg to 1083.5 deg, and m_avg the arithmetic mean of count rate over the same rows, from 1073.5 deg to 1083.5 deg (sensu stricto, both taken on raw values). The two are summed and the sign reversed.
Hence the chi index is -39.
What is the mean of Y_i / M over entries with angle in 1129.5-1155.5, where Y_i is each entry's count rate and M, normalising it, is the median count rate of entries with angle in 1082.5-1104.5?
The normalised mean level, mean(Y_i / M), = 1.32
